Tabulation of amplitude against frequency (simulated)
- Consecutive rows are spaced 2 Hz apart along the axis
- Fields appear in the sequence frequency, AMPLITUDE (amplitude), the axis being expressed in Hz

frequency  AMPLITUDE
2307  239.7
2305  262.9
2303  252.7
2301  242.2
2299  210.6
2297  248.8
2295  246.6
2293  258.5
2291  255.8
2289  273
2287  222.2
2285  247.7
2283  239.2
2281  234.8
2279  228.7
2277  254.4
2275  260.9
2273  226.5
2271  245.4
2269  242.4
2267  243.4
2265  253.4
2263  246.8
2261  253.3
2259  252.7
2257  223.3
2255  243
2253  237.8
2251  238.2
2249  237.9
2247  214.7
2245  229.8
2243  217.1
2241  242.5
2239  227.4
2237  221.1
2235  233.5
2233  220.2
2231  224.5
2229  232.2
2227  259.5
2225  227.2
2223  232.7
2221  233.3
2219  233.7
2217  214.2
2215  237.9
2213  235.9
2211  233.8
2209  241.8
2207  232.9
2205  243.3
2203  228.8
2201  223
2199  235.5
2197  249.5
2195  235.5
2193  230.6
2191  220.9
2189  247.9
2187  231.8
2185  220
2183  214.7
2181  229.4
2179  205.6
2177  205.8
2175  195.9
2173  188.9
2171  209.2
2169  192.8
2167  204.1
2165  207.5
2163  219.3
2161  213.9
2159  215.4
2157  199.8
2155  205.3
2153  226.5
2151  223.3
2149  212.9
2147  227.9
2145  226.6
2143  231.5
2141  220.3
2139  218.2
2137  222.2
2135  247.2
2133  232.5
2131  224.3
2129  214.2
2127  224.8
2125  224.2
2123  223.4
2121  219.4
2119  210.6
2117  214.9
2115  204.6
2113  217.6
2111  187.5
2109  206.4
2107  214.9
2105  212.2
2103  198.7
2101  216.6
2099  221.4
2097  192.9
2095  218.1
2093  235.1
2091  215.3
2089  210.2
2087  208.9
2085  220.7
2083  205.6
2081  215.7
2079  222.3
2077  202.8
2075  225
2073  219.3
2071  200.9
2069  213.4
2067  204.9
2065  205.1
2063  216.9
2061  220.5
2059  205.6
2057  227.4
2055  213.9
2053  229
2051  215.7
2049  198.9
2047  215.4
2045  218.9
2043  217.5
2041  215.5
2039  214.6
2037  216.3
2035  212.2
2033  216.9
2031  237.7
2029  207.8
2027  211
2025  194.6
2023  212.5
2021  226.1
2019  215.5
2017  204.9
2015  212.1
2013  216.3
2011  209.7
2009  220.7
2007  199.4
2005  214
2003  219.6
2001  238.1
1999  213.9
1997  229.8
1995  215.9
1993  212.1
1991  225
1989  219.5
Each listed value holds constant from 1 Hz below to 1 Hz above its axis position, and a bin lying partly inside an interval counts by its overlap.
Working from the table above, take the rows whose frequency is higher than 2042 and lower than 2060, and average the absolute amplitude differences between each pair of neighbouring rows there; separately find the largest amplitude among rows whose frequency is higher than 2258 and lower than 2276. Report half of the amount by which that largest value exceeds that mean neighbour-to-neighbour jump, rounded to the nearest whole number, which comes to 124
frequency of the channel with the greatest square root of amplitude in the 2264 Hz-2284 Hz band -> 2275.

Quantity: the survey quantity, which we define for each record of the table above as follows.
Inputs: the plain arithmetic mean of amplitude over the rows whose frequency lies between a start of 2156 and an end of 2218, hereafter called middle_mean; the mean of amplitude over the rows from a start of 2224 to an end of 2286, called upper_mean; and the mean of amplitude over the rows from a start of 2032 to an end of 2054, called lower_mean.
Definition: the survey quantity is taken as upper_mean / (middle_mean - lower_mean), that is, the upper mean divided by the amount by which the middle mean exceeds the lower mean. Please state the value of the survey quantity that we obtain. 40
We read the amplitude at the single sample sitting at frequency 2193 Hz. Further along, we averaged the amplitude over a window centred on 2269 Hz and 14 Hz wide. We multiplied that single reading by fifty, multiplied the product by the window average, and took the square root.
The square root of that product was 1683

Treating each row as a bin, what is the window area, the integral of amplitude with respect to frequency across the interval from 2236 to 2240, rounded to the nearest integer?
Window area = 897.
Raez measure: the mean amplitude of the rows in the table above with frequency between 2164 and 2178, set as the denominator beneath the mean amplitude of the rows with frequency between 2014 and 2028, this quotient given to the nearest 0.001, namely 1.052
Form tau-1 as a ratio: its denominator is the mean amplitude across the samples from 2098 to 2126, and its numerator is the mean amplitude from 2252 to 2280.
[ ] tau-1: 1.15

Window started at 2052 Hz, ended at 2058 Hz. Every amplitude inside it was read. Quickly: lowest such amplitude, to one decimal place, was 213.9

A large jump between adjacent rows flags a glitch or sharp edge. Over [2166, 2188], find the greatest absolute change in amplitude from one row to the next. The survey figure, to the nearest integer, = 24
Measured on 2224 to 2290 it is 51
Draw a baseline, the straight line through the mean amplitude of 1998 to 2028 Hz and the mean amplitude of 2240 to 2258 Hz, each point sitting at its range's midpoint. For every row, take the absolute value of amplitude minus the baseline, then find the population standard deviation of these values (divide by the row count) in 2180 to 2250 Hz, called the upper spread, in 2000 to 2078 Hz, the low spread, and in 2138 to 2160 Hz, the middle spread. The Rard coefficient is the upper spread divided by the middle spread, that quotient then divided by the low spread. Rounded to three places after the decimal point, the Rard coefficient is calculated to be 0.130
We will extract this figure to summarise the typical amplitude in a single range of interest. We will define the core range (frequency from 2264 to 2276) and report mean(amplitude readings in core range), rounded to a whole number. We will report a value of 245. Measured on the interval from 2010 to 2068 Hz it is 214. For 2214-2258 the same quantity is 231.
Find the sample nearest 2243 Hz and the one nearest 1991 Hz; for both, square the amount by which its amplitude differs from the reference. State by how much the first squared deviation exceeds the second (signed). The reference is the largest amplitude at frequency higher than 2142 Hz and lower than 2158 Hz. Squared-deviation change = 165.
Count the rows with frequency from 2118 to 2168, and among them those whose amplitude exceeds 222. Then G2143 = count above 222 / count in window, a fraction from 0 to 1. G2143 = 0.48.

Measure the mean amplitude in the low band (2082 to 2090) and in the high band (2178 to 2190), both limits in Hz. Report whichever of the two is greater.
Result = 225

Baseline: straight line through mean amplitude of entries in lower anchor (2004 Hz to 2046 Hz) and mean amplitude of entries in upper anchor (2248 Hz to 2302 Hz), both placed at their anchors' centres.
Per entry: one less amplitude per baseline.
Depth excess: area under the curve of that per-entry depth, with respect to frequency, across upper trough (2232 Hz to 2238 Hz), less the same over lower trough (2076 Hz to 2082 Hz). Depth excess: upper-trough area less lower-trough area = 0.16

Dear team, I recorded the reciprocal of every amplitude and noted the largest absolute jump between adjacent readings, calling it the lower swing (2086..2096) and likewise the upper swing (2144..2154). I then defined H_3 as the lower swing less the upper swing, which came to 0.0001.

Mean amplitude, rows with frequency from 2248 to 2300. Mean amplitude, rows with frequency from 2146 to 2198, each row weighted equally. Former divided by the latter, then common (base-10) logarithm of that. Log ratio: 0.050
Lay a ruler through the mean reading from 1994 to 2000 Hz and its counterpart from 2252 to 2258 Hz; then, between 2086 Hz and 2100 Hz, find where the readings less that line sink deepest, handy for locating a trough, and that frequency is 2097 Hz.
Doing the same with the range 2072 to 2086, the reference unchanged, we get 2077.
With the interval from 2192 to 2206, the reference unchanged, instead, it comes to 2201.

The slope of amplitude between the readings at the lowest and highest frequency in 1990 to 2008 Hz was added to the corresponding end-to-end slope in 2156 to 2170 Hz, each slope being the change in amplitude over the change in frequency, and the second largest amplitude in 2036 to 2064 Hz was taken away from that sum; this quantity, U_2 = -230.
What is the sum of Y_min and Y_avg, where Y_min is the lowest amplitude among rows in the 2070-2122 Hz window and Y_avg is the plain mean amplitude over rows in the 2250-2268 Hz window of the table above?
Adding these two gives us 431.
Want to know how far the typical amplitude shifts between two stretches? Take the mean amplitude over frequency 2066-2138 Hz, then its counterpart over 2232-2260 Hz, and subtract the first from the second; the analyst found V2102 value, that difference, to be 16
